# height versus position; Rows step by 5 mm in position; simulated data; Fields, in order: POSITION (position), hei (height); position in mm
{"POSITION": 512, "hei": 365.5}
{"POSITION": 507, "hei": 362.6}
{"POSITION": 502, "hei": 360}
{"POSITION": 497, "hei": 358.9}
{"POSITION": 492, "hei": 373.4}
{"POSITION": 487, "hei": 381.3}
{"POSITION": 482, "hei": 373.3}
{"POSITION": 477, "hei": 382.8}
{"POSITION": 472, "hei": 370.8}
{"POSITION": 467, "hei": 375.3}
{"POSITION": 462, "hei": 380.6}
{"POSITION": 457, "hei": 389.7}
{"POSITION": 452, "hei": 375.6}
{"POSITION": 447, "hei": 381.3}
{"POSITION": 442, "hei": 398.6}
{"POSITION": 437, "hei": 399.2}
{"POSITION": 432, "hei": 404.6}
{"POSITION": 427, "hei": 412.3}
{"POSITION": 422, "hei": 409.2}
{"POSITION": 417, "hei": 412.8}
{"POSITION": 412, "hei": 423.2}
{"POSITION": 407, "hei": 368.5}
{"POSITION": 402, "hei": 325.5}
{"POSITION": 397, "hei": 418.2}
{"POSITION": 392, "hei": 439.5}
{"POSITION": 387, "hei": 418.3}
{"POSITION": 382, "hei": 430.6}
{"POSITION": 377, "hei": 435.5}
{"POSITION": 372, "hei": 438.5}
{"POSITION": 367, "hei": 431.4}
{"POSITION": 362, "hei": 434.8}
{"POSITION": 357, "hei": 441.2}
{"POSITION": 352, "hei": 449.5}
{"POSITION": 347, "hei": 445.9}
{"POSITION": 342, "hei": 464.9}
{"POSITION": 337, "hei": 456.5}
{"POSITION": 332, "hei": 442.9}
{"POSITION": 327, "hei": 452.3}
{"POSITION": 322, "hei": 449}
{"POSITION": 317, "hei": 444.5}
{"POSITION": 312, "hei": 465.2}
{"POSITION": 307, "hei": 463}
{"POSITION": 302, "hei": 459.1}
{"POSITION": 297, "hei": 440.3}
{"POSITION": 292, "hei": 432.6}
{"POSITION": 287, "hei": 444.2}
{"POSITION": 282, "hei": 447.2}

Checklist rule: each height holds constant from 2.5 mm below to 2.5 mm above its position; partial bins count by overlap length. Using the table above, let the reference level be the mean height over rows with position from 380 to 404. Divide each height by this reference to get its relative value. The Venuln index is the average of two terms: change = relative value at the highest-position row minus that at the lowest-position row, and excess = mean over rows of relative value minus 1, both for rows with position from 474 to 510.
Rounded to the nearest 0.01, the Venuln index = -0.07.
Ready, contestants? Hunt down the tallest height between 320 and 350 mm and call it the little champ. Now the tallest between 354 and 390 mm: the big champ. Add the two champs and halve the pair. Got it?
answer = 453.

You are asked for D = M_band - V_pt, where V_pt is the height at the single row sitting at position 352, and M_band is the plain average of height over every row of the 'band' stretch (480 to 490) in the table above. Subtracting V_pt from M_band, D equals -72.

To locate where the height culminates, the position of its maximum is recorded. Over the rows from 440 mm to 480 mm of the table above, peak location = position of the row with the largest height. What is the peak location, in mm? 442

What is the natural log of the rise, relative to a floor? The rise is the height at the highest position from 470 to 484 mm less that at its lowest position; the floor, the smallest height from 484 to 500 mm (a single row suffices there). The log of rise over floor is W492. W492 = -4.97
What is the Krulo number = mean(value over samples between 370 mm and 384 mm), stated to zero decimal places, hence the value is 435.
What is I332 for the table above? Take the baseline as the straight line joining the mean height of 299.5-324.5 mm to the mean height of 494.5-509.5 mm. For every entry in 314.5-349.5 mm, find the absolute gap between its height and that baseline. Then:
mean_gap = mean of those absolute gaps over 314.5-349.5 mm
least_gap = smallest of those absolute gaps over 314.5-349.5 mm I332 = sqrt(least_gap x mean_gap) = 4.3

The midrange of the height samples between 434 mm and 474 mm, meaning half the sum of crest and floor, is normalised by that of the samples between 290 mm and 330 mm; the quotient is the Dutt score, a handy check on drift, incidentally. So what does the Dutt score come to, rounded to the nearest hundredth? 0.86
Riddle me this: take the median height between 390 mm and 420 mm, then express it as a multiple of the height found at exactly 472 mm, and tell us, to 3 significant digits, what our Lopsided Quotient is 1.12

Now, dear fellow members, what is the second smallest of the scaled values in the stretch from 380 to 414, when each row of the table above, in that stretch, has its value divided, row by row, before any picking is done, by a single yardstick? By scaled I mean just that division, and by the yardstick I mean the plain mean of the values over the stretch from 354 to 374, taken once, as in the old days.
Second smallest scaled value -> 0.84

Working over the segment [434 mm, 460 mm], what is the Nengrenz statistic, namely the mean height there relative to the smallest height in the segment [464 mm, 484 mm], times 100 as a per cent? 105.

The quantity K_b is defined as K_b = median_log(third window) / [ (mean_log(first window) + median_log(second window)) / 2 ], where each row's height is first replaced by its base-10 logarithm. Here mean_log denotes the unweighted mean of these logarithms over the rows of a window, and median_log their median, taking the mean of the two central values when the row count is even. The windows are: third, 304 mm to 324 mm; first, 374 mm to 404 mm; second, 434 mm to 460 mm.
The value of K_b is 1.02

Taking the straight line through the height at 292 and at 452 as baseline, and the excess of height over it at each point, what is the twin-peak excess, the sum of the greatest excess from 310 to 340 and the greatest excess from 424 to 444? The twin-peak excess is 68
